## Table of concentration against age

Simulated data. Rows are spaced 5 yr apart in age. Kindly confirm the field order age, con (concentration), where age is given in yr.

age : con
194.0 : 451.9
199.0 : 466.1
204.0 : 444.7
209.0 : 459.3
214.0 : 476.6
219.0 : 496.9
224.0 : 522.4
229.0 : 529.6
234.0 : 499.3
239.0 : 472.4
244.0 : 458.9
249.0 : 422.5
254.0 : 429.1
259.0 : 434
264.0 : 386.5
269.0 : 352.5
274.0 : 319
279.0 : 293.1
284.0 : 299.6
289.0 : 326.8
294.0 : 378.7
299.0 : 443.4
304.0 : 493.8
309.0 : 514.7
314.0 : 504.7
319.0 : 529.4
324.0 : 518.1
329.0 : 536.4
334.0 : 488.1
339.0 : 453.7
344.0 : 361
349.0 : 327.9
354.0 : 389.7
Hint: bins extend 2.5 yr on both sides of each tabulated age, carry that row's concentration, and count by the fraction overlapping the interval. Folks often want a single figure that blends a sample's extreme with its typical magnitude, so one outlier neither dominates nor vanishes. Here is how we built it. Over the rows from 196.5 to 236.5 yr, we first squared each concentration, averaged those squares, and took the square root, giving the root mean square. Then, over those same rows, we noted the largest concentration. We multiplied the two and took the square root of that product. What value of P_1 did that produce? 508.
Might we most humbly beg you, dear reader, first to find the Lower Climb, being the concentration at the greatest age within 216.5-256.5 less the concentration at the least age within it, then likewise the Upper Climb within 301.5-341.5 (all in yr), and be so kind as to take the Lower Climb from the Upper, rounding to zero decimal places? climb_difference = 28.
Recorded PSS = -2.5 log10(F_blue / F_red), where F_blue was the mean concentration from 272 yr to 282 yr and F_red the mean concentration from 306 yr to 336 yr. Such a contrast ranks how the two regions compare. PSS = 0.57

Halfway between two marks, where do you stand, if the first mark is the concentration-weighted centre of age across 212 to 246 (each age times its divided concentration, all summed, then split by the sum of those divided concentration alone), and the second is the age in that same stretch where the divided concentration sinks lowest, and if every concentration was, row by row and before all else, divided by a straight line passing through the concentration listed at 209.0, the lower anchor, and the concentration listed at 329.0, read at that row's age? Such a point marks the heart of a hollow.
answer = 236.3 yr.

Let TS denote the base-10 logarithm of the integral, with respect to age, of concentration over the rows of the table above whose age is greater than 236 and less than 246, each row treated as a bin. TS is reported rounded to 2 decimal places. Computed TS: 3.67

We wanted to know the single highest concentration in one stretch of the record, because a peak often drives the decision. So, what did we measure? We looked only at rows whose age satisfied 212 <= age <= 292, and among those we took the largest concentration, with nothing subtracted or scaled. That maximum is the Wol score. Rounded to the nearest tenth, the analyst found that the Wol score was 529.6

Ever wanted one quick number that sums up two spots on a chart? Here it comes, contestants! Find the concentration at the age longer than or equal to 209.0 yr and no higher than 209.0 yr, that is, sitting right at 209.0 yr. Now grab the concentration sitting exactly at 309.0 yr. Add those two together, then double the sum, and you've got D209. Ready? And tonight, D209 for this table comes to 1948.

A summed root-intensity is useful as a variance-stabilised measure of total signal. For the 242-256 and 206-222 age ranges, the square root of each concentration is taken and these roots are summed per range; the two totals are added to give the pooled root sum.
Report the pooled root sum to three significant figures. 128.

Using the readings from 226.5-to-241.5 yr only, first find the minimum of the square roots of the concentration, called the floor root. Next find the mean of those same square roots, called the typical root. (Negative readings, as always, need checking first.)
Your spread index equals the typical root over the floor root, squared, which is 1.06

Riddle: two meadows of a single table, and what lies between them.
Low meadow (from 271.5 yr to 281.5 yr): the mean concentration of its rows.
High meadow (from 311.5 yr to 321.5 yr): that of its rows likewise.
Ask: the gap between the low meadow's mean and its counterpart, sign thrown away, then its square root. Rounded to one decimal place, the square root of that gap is 14.5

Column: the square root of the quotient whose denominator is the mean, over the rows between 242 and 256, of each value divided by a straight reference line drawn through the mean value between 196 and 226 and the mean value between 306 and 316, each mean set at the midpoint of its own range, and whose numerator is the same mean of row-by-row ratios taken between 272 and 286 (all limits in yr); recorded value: 0.83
